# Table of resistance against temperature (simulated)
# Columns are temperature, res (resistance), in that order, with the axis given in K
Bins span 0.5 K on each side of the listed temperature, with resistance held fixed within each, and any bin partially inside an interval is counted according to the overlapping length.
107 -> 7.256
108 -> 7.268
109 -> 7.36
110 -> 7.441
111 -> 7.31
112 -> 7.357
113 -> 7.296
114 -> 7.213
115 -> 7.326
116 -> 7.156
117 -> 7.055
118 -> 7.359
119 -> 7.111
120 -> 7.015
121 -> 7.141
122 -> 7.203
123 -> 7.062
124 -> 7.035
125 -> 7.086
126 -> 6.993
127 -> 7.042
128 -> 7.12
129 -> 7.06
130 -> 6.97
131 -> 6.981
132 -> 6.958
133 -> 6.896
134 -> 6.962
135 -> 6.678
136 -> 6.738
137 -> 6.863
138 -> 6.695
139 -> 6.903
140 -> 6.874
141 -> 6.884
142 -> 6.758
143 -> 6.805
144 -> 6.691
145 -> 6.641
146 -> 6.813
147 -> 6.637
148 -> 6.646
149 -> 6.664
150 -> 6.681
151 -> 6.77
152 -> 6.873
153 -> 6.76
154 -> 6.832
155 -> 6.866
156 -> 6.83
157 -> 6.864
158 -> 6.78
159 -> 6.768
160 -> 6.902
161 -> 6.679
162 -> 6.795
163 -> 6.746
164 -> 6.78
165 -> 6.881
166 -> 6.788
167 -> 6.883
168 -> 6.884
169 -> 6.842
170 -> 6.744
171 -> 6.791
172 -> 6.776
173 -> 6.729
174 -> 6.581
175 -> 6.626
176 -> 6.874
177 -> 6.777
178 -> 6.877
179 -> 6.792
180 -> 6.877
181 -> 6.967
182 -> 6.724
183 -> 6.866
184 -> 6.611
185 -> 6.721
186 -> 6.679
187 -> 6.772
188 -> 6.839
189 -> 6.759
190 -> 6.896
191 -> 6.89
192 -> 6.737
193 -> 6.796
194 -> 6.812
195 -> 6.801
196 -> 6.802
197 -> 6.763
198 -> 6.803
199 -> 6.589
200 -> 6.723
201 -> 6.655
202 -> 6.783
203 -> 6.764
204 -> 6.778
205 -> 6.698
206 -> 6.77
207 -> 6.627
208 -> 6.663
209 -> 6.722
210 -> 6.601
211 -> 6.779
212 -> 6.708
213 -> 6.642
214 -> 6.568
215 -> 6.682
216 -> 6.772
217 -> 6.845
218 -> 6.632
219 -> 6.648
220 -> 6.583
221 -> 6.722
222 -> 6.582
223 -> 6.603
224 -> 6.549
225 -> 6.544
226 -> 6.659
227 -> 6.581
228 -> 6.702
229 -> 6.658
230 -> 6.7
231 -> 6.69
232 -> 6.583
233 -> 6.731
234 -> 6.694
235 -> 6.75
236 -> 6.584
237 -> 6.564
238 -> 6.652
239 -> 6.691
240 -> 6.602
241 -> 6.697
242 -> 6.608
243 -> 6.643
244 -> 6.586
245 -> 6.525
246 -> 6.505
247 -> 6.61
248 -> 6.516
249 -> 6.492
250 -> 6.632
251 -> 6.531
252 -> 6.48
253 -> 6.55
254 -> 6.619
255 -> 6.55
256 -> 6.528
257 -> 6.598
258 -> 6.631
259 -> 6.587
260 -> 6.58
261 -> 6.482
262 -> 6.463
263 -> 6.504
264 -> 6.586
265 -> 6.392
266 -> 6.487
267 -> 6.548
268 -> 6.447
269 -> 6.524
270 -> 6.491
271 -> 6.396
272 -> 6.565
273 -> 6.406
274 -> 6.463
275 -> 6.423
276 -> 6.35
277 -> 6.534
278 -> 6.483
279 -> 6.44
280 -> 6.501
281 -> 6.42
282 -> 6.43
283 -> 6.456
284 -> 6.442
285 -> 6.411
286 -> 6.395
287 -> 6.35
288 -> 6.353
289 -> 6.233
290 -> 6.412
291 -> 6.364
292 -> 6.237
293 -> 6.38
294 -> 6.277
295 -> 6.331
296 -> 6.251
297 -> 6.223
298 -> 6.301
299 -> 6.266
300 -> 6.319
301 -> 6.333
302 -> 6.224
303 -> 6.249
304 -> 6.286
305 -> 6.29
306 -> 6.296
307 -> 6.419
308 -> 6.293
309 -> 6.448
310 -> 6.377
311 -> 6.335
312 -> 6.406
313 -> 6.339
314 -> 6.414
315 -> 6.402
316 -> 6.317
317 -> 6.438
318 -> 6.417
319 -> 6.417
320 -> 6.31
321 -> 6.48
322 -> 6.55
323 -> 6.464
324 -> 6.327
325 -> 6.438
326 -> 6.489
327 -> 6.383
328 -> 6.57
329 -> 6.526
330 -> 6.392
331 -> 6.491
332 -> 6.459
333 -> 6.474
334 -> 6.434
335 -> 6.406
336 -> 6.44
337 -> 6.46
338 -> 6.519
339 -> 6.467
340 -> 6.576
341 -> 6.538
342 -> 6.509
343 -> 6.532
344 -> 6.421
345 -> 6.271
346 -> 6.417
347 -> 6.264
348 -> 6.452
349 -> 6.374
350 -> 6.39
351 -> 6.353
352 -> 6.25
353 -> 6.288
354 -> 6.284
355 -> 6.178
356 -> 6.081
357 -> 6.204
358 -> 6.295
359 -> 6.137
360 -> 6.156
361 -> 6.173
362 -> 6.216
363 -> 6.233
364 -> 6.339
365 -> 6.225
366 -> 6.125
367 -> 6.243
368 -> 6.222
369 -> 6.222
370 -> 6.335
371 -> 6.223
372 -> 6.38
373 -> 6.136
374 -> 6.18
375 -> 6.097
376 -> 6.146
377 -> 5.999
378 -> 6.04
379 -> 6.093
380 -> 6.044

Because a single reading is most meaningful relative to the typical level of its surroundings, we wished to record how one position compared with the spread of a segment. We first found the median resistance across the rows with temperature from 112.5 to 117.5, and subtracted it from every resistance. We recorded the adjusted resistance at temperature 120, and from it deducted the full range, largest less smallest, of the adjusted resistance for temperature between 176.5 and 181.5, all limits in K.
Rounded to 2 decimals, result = -0.39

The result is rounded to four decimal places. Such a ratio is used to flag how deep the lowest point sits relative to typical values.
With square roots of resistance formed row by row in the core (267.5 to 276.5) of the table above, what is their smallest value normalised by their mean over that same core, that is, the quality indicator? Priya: 0.9921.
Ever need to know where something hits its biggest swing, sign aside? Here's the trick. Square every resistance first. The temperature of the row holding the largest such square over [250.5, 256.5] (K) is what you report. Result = 254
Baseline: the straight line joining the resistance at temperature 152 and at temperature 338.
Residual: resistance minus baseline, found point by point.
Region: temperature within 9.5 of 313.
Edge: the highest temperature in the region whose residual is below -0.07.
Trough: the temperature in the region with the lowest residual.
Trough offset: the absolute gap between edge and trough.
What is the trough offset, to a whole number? 17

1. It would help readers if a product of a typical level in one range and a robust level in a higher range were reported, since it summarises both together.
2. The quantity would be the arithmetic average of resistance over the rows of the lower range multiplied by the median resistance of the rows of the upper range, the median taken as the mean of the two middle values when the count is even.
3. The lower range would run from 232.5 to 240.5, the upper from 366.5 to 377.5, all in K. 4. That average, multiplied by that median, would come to 41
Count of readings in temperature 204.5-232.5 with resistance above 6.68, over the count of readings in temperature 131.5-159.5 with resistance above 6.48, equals 0.43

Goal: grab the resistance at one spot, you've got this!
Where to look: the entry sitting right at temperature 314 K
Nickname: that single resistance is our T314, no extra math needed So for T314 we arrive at 6.414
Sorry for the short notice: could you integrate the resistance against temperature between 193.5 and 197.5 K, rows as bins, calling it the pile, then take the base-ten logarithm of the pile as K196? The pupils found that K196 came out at 1.43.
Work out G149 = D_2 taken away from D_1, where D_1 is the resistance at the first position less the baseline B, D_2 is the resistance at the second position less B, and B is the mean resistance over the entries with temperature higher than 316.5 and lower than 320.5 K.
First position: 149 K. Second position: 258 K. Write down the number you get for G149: 0.03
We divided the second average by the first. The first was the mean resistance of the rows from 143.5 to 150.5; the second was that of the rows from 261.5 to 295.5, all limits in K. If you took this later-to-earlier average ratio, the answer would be 0.96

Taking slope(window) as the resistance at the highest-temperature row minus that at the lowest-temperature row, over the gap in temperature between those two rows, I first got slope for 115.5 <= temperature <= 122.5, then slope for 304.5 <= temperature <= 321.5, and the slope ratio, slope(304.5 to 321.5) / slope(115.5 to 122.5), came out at 1.5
